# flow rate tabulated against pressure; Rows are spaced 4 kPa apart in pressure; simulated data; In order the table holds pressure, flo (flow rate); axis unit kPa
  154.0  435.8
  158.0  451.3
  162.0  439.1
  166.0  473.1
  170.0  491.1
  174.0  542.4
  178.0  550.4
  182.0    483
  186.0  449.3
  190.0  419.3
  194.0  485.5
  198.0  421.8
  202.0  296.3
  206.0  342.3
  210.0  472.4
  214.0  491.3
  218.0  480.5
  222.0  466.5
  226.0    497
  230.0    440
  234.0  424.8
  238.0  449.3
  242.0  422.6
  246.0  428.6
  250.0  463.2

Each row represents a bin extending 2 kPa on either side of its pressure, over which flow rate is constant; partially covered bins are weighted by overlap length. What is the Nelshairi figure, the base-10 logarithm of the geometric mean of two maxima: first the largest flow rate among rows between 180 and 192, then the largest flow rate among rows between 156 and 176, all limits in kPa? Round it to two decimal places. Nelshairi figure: 2.71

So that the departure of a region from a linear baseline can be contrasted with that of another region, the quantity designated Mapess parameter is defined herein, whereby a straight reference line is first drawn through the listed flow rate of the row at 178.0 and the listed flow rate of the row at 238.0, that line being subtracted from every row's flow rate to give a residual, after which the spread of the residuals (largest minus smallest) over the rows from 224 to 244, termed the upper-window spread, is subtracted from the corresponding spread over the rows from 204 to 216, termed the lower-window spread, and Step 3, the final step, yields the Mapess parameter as 104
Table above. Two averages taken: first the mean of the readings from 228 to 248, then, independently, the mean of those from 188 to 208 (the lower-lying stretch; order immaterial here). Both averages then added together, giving 826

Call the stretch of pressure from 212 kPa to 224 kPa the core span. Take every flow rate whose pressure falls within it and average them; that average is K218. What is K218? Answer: 479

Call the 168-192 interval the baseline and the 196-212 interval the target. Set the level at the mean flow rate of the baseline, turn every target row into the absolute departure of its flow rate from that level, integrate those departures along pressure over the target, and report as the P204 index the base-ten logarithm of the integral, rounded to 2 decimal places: 3.23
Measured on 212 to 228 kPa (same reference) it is 2.22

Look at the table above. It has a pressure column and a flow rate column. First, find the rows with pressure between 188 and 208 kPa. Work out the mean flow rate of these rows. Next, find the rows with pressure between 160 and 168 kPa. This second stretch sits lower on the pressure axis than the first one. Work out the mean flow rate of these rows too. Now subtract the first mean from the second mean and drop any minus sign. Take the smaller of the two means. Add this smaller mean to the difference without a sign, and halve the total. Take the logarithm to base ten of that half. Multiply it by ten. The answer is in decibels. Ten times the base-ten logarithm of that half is 23.6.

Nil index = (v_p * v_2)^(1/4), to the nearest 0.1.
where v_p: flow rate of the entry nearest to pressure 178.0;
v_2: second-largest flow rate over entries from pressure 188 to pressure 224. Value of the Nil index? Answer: 22.7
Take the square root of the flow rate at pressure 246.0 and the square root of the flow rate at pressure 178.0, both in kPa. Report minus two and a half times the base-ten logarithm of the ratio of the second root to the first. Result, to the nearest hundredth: -0.14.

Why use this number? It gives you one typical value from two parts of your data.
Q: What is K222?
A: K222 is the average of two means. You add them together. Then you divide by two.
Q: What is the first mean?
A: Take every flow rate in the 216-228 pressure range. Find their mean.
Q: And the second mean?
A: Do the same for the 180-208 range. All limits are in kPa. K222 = 448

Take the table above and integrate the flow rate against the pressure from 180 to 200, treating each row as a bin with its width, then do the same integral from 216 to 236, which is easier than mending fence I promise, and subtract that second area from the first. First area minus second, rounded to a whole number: -200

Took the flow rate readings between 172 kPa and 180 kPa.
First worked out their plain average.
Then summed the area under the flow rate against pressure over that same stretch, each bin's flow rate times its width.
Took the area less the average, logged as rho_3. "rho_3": 3825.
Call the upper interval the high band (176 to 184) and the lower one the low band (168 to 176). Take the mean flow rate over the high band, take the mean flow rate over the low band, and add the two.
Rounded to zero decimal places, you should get 1033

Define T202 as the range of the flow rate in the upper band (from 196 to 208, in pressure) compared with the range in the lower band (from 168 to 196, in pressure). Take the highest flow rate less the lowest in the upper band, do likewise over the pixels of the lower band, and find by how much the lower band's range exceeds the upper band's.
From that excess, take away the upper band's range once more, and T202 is -120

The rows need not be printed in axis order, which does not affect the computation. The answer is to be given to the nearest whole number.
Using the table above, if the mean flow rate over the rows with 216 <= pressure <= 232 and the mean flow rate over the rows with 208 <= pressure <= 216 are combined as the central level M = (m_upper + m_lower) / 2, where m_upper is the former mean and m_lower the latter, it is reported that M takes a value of 476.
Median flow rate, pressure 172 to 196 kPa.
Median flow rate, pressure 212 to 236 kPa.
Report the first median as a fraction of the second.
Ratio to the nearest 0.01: 1.02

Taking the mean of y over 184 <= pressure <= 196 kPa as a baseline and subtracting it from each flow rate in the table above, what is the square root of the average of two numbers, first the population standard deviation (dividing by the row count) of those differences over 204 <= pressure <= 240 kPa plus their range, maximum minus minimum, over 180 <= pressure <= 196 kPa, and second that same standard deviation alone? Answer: 8.8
